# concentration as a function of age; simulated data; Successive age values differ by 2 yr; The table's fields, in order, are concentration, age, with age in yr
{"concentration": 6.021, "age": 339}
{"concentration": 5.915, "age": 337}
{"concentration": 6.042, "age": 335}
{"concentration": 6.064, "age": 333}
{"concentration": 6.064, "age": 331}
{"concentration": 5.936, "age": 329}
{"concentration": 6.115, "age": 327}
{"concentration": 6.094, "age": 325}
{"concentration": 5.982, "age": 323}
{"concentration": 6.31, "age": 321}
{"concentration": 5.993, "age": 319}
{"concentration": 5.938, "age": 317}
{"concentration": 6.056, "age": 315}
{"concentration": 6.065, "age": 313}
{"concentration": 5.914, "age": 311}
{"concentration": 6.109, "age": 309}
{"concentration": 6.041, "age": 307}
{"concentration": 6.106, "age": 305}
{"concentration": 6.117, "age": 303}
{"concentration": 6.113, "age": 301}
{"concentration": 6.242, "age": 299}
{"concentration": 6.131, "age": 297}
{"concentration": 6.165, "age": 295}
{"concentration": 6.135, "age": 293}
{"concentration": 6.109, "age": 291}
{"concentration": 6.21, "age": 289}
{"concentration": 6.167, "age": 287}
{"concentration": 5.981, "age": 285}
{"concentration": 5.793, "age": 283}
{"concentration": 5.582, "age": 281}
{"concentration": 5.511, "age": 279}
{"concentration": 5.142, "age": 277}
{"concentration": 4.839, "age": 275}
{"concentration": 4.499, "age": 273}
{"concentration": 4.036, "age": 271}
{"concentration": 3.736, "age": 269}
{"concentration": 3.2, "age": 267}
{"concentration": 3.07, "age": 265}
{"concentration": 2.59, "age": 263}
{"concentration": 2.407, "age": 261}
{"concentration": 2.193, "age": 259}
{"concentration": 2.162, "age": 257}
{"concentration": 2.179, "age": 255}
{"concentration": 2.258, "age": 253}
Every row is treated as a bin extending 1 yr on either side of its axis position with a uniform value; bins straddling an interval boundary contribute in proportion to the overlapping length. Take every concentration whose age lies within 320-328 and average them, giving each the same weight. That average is 6.13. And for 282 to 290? 6.04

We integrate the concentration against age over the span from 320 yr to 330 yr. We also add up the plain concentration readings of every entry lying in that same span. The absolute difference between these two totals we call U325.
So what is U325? 30.4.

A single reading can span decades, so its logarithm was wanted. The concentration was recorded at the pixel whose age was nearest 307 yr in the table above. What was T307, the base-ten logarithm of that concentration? 0.781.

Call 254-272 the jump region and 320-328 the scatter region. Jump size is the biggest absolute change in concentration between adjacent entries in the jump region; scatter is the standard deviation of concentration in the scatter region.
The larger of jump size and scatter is 0.54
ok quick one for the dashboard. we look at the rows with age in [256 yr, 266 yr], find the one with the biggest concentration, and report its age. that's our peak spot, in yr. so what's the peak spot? 265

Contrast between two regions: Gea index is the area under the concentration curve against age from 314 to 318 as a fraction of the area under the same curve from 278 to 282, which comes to 1.1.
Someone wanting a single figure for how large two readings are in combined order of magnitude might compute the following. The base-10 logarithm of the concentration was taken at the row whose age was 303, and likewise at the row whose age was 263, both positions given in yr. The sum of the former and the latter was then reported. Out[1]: 1.20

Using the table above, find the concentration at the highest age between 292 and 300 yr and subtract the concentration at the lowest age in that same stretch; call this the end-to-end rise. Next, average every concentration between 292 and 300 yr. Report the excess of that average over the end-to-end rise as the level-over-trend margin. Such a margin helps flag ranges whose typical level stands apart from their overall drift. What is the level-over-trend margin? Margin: 6.06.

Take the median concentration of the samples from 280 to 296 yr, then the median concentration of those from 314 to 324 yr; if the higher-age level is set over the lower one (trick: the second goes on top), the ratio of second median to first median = 0.979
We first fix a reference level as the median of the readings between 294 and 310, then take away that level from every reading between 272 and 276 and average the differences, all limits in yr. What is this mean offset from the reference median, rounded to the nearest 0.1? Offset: -1.4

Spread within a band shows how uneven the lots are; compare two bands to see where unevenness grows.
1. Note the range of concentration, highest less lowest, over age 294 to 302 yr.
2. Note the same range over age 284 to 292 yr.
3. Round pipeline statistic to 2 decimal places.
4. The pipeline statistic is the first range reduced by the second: -0.10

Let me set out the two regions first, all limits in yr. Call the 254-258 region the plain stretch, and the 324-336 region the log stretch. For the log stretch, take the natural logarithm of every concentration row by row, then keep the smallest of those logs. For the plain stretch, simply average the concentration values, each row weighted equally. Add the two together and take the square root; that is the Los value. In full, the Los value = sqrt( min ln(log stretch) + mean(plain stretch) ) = 2.0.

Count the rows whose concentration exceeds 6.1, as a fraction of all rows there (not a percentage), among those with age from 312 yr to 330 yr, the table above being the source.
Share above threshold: 0.22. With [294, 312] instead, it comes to 0.78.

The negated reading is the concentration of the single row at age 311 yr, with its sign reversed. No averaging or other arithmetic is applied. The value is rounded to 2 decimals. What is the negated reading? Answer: -5.91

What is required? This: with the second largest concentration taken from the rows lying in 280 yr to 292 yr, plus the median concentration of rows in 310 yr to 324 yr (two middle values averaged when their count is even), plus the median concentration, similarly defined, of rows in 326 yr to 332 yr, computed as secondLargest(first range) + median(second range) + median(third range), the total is 18.2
